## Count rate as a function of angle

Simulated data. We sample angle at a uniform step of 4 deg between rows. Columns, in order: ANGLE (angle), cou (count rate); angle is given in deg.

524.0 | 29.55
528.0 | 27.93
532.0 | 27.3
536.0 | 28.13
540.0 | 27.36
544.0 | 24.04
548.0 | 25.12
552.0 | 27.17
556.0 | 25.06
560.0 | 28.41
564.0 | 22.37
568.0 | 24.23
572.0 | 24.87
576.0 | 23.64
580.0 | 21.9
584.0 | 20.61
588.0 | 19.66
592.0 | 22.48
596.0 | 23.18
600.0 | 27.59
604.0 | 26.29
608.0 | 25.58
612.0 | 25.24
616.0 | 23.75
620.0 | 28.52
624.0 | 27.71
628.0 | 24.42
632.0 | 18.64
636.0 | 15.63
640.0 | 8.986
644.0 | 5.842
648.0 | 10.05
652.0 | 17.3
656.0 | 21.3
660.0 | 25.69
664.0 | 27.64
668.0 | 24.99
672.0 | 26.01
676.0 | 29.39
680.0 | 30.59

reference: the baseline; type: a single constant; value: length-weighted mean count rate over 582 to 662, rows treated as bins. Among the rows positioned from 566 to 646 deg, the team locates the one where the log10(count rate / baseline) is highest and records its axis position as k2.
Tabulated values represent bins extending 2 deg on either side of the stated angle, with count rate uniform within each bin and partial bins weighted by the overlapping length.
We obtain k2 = 620.0 deg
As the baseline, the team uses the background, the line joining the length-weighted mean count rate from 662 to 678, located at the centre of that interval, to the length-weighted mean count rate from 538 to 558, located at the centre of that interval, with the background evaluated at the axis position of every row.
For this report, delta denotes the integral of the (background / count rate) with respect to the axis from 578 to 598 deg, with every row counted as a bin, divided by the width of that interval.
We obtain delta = 1.22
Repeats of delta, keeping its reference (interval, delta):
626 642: 1.80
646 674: 1.37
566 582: 1.10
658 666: 1.01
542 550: 1.05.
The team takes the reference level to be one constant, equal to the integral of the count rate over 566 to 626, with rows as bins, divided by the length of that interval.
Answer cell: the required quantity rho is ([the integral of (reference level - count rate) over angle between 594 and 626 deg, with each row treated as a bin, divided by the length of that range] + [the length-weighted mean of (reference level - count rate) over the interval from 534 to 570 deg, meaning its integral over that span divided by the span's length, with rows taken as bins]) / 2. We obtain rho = -1.5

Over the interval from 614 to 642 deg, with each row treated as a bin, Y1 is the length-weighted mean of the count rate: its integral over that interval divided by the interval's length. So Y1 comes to 21.1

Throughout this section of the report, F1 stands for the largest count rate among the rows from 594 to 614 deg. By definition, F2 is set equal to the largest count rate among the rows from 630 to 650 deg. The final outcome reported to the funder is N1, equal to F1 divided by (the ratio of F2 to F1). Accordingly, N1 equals 41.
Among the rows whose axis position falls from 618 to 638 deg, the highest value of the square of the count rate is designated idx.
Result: 813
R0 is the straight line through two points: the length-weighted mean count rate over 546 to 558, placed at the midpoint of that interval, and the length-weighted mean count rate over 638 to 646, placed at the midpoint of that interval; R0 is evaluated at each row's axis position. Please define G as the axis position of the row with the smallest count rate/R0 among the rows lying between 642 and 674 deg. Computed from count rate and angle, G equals 644.0 deg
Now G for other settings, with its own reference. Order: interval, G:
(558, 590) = 564.0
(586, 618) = 588.0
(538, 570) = 544.0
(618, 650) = 644.0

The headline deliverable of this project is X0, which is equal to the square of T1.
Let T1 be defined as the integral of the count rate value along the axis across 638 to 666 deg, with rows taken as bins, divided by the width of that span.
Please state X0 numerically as 278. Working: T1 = 17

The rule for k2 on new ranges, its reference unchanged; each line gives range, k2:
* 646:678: 676.0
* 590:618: 600.0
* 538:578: 560.0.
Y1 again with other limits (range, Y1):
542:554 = 25.4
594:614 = 25.6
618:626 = 28.1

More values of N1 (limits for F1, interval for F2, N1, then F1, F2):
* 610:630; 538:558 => 30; 28.52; 27.36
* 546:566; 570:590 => 32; 28.41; 24.87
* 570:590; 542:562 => 22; 24.87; 28.41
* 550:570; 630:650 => 43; 28.41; 18.64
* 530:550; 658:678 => 27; 28.13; 29.39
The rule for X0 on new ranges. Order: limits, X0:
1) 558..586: 563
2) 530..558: 692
